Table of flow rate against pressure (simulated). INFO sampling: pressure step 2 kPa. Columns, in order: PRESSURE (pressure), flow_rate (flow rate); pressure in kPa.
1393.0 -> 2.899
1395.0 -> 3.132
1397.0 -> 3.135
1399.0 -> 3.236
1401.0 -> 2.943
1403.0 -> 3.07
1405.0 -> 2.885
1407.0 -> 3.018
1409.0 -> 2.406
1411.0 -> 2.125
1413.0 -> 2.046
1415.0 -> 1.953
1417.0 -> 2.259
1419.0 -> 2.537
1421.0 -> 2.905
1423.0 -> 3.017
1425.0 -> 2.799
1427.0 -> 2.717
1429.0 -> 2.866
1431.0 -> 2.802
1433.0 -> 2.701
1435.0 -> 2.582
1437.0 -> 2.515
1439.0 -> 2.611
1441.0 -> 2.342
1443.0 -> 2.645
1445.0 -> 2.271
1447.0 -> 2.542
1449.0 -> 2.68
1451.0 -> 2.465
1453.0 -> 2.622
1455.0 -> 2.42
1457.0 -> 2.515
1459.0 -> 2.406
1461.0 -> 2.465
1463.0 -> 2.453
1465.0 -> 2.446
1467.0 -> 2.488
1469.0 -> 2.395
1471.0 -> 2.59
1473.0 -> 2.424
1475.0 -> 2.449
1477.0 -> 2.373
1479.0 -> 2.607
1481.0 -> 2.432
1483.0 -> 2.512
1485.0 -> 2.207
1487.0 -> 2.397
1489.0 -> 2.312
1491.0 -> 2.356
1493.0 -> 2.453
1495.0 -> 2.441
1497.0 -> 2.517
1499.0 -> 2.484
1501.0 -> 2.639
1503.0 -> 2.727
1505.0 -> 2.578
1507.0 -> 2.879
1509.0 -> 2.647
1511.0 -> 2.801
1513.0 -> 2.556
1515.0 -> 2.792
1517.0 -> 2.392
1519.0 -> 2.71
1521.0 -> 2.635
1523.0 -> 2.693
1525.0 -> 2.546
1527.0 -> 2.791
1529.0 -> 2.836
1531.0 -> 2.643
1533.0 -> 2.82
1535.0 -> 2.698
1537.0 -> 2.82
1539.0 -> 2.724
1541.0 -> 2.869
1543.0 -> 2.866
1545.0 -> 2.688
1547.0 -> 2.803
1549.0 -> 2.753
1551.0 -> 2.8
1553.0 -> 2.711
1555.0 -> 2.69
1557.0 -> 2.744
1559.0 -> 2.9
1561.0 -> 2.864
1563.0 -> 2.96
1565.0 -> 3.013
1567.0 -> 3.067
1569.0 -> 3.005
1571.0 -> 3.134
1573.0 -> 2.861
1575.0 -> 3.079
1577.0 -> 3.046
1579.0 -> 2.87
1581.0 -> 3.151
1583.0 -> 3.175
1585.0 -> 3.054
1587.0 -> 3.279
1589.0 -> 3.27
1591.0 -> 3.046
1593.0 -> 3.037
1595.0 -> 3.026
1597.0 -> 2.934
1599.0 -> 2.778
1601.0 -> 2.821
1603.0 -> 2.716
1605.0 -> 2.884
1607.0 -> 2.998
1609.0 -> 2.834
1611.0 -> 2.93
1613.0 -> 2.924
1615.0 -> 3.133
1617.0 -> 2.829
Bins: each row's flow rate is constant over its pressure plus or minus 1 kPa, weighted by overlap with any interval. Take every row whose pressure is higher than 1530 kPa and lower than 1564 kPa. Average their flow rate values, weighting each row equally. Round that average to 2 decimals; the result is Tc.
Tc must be 2.79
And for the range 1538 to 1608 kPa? 2.93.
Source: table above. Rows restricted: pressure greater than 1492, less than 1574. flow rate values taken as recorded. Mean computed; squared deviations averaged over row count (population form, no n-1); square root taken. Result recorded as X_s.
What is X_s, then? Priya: 0.168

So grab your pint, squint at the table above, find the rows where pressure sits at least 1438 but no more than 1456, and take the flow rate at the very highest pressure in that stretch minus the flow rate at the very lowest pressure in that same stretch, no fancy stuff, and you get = -0.19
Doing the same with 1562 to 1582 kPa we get 0.19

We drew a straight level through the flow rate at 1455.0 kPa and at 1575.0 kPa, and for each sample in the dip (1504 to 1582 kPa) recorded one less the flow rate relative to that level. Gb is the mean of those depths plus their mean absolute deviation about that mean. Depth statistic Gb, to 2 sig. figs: 0.067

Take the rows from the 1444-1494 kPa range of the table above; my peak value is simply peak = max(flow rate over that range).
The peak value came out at 2.68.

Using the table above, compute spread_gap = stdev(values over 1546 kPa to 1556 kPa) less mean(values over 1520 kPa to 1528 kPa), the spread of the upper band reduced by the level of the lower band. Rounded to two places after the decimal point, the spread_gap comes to -2.62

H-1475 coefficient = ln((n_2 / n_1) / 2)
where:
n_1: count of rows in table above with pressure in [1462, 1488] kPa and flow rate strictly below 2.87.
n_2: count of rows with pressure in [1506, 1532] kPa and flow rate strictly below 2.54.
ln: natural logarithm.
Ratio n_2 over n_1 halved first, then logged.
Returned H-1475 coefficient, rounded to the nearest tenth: -3.3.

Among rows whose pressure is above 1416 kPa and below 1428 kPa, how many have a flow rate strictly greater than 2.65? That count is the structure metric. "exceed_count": 4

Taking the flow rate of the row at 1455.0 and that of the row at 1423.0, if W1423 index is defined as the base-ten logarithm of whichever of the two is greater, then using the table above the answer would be 0.480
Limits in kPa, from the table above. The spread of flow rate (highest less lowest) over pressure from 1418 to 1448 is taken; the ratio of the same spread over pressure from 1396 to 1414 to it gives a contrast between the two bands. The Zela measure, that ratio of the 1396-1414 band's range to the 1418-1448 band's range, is 1.6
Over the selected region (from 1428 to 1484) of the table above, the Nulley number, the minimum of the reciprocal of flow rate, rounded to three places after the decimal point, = 0.349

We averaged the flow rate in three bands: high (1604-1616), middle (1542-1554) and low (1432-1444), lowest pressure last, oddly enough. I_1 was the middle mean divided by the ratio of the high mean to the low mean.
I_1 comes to 2.41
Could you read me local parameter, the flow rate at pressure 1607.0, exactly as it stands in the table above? 2.998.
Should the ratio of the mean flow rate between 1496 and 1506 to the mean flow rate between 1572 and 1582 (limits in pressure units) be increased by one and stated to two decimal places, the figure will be 1.86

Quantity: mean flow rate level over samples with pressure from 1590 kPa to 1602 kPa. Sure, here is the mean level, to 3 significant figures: 2.94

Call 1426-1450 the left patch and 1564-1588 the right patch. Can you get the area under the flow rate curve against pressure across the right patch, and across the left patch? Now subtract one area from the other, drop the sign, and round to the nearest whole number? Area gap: 11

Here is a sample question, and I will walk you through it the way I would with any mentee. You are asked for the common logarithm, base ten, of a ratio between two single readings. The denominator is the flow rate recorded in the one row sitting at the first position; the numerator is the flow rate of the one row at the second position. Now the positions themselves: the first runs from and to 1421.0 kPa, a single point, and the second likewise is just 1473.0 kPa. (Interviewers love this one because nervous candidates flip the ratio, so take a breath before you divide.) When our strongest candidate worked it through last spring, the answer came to -0.08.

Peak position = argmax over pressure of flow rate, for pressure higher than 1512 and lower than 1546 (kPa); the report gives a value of 1541.0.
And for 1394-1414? 1399.0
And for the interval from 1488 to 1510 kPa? 1507.0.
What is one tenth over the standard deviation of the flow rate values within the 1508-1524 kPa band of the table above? 0.8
